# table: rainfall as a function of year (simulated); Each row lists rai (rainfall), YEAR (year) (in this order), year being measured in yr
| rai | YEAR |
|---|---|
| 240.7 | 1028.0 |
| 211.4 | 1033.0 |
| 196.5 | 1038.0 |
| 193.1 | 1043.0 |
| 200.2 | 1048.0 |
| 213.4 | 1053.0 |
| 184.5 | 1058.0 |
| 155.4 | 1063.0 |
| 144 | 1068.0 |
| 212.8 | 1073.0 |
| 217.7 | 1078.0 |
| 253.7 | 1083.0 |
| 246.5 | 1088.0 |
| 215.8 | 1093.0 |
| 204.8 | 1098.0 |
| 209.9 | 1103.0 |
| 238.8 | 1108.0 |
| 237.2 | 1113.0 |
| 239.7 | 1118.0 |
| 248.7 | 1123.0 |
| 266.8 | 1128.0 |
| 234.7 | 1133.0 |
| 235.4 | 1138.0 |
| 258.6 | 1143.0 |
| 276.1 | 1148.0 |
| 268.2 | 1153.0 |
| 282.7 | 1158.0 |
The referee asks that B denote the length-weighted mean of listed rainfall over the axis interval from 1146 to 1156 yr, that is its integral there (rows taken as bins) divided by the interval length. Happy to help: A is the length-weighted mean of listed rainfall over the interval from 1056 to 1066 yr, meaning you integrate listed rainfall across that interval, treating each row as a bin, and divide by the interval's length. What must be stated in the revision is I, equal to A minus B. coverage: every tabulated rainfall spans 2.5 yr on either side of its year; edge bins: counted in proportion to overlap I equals -105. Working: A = 168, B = 272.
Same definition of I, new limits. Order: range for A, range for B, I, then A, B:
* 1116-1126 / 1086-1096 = 16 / 246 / 229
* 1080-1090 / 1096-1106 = 40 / 249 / 209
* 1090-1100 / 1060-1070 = 61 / 212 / 152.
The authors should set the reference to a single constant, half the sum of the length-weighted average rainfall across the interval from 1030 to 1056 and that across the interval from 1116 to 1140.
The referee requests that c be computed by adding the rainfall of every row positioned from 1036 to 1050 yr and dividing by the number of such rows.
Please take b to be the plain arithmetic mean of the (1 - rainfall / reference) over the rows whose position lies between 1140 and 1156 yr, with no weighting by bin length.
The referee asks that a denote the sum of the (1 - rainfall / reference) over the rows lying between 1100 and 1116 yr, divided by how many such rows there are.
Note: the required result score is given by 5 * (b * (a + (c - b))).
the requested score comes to -190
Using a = -0.02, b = -0.19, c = 197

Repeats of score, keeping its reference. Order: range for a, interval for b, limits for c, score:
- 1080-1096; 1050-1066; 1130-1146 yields 216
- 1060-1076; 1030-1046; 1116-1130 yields 135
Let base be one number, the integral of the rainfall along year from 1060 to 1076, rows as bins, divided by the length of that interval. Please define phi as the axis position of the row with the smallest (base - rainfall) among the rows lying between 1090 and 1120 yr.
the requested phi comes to 1118.0 yr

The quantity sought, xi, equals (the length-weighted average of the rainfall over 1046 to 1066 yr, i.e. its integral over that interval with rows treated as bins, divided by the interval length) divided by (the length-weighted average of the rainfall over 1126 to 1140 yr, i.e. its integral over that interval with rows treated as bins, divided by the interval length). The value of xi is 0.76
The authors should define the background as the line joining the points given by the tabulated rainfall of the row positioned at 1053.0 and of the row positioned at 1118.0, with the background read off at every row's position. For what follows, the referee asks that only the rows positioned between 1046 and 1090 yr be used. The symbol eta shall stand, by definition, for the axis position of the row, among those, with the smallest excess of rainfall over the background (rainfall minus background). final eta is 1068.0 yr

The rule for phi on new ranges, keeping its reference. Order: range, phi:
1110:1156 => 1148.0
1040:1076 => 1053.0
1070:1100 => 1083.0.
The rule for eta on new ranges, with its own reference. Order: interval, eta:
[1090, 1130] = 1098.0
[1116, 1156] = 1138.0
